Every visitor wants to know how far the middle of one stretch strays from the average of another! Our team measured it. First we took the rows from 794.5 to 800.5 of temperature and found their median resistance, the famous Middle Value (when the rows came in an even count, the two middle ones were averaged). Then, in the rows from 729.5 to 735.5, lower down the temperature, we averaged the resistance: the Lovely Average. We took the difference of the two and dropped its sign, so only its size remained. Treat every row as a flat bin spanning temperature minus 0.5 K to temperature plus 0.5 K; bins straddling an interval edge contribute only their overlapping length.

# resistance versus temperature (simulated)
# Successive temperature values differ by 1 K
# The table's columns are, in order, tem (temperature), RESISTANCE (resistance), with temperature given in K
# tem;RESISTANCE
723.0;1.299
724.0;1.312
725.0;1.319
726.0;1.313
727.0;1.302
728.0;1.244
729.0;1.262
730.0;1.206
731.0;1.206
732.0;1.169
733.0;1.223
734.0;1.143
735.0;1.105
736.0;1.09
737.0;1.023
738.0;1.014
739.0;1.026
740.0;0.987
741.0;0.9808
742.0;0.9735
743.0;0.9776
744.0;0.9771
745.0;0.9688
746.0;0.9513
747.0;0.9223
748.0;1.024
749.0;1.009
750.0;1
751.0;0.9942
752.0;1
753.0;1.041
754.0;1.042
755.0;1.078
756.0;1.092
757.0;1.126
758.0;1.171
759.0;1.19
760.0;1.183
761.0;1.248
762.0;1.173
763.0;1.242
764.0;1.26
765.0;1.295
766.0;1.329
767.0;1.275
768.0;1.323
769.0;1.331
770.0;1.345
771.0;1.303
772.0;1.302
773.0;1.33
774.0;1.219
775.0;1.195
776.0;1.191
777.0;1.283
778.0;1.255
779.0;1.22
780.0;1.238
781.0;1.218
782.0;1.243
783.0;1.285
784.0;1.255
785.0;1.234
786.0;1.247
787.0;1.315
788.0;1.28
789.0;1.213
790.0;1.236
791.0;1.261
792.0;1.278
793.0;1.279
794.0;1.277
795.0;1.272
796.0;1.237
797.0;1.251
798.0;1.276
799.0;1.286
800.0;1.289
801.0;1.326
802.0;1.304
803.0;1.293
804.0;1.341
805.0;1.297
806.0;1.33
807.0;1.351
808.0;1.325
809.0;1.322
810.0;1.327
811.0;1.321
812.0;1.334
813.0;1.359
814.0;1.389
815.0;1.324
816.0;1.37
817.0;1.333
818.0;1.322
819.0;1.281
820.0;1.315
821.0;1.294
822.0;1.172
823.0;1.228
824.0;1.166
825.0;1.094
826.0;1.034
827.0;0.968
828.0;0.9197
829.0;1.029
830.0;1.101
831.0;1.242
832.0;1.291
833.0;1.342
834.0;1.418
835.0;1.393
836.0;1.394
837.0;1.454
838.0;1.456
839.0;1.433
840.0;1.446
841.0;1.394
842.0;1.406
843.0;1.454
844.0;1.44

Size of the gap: 0.10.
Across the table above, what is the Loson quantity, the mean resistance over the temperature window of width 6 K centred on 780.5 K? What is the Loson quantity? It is 1.24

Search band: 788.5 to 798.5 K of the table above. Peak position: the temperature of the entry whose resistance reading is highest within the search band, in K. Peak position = 793.0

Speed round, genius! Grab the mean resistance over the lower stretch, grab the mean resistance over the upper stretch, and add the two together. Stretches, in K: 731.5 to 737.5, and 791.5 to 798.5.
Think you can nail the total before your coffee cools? 2.39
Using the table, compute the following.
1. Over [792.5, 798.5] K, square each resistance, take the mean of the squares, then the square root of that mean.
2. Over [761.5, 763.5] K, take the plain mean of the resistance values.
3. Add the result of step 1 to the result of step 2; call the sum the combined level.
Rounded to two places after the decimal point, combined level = 2.47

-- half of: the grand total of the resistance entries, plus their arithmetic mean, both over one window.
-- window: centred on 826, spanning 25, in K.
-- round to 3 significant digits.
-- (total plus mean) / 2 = 16.3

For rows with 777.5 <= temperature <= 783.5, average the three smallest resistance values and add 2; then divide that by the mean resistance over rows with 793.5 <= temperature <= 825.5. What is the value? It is 2.49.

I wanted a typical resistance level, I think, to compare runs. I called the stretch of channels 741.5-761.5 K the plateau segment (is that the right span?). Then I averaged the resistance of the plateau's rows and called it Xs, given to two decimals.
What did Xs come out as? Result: 1.05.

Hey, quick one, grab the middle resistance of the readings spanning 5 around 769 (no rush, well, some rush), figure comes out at 1.32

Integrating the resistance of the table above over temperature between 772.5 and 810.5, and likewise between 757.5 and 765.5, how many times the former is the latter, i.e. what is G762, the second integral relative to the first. 0.20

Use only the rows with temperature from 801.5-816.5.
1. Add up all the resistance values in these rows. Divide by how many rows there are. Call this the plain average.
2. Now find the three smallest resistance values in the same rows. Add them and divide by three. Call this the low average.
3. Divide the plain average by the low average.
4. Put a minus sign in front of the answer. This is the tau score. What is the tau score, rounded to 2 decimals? -1.03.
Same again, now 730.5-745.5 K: -1.09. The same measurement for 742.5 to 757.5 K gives -1.07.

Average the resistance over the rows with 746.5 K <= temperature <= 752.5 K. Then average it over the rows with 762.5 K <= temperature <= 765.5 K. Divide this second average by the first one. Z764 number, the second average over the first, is 1.28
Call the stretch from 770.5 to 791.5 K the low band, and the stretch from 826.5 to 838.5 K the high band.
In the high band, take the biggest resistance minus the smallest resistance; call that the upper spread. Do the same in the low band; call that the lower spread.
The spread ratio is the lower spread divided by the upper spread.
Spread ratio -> 0.3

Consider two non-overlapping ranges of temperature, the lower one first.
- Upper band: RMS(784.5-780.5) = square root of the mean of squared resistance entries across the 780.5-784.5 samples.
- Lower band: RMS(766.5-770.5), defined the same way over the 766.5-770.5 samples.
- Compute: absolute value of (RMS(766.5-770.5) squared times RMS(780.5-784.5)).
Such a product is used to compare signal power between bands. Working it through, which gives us 2.2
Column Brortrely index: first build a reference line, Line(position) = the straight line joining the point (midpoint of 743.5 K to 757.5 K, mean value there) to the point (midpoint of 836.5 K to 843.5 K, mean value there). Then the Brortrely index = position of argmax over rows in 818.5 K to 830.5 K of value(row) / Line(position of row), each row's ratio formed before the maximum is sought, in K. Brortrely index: 820.0 K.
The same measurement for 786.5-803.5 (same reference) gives 787.0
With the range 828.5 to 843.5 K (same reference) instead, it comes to 837.0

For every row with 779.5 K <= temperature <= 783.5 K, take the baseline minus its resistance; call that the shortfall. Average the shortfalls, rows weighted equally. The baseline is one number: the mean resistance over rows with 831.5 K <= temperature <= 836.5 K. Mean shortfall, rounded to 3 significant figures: 0.122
